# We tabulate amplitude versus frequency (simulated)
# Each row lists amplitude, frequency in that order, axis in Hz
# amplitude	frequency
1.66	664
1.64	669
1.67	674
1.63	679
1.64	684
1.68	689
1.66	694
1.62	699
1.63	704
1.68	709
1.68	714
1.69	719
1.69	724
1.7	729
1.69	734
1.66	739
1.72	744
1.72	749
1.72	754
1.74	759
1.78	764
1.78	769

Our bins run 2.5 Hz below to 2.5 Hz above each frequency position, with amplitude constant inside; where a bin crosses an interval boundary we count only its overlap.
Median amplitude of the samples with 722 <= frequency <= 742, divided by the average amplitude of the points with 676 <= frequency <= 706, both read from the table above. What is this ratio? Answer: 1.03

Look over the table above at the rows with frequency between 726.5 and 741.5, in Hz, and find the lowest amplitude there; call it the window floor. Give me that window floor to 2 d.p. 1.66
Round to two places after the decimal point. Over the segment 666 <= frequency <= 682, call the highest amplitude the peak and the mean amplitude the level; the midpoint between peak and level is 1.66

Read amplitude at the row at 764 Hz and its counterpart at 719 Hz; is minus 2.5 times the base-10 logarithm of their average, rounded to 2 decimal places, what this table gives -0.60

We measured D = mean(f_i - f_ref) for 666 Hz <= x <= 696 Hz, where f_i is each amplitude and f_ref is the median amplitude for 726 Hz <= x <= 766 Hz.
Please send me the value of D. -0.067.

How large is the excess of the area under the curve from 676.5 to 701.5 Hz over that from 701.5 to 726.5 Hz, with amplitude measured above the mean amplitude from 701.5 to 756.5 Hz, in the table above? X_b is -0.70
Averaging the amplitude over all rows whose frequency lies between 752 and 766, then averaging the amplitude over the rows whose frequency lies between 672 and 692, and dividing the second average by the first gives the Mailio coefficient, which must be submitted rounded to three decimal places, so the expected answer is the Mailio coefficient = 0.948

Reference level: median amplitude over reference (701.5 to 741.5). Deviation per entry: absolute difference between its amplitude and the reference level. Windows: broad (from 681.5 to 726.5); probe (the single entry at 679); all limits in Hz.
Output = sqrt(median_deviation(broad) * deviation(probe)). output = 0.017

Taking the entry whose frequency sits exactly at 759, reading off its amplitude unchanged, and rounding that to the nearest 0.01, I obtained 1.74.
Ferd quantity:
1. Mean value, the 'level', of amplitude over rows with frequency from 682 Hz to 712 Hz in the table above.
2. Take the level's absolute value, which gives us 1.65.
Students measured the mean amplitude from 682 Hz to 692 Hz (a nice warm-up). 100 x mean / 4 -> 41.5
